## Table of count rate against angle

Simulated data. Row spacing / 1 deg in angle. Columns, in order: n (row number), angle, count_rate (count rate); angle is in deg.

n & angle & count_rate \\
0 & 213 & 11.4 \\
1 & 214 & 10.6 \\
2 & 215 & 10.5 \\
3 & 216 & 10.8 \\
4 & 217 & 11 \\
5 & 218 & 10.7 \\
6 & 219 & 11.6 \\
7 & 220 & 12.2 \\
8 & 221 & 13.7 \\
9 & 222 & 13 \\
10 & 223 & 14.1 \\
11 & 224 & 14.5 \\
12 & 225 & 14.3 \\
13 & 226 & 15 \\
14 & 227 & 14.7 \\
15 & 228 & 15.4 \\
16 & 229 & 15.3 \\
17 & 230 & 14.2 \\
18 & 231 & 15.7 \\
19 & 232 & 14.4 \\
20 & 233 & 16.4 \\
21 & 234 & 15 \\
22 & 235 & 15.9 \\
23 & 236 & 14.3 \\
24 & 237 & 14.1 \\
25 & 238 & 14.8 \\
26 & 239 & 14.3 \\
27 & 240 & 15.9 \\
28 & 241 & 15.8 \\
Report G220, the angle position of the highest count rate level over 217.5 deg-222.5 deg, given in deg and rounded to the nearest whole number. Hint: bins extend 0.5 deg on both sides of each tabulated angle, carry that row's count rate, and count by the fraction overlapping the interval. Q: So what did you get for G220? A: 221 deg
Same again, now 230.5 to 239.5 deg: 233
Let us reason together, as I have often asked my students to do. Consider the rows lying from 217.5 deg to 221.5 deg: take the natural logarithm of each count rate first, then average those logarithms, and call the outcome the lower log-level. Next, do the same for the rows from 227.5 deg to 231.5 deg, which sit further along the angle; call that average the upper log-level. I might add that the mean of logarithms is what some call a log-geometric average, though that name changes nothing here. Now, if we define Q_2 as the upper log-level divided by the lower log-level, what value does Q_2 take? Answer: 1.09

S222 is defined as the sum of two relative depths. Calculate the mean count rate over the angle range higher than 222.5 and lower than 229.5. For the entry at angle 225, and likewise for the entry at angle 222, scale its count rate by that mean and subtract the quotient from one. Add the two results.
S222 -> 0.15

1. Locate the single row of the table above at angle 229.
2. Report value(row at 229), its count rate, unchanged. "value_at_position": 15.3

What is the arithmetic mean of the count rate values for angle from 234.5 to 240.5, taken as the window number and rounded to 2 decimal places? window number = 14.88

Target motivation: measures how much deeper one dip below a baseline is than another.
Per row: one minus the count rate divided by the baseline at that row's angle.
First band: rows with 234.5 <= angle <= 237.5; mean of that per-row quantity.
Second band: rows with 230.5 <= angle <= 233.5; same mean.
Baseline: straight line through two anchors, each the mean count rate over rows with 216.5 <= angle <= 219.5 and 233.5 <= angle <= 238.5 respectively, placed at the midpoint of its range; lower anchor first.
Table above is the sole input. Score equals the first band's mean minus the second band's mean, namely 0.11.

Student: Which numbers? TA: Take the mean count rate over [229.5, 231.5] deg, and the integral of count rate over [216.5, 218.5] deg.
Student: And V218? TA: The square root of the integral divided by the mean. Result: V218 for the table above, 1.205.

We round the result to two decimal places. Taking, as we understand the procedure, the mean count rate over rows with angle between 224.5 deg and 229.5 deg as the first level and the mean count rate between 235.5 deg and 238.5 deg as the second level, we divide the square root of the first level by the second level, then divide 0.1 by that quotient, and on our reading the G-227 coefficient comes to 0.37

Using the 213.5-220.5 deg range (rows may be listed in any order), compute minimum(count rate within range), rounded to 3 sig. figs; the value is 10.5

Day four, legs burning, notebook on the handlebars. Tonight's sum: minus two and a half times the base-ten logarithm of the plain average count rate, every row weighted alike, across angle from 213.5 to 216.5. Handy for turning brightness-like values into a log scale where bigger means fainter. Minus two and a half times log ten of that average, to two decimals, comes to -2.57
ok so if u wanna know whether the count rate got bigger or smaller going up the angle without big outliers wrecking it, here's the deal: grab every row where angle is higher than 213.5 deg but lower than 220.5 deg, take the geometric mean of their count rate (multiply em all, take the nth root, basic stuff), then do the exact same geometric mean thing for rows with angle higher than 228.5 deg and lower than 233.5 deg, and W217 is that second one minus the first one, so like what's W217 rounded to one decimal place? 4.1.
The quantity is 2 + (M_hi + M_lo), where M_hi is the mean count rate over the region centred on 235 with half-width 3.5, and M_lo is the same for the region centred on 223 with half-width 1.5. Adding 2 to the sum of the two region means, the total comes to 30.9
